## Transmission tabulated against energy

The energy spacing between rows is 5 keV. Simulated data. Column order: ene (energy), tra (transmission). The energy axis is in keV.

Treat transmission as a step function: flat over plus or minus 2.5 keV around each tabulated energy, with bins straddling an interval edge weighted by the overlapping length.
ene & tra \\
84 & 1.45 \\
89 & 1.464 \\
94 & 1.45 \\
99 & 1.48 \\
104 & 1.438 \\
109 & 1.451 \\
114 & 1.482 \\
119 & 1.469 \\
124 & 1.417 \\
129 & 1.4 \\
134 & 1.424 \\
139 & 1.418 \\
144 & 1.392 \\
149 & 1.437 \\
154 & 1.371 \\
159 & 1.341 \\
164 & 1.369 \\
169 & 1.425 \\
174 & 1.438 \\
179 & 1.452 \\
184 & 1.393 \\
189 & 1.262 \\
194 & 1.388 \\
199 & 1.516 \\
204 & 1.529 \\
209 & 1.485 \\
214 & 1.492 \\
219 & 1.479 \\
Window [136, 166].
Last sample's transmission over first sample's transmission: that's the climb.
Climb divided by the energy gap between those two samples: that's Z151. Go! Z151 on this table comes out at -0.002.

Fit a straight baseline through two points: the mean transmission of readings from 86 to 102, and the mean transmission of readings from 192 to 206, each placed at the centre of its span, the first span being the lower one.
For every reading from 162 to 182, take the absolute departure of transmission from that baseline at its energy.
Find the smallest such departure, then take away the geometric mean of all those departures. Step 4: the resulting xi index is -0.0224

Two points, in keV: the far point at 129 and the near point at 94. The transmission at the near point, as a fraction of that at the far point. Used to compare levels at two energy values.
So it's 1.04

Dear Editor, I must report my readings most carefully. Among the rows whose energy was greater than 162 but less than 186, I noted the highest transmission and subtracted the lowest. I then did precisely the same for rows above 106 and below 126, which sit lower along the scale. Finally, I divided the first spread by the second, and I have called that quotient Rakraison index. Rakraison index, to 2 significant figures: 1.3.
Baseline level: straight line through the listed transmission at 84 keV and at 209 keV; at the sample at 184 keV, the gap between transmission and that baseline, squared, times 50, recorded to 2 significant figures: 0.36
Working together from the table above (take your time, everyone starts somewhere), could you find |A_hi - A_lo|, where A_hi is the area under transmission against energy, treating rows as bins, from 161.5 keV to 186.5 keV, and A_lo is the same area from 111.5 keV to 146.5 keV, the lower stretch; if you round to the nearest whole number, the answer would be 15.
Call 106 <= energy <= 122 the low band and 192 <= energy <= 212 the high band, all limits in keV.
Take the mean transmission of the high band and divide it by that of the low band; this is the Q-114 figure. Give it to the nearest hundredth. 1.01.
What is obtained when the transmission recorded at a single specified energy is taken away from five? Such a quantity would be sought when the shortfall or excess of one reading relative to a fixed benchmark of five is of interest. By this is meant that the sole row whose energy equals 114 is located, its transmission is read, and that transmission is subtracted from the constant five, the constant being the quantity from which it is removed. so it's 3.52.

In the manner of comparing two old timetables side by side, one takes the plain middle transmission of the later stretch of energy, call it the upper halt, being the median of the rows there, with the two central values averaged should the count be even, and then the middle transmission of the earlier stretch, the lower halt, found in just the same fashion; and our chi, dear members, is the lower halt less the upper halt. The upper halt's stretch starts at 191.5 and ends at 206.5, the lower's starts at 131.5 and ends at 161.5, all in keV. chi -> -0.11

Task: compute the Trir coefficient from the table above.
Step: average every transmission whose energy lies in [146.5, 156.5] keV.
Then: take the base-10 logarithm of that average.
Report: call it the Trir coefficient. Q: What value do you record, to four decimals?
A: 0.1474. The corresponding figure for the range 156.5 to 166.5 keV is 0.1319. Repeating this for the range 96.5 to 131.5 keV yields 0.1608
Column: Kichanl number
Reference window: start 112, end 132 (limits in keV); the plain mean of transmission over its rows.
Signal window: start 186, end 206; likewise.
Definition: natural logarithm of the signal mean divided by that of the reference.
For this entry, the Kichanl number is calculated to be -0.01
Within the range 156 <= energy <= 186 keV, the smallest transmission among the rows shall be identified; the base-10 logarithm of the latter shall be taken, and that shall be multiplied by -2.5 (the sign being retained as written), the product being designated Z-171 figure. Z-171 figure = -0.32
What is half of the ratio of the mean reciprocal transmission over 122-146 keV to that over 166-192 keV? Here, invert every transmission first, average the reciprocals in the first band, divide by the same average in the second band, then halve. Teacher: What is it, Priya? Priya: 0.493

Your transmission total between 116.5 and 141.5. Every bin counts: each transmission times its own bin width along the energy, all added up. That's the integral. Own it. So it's 35.6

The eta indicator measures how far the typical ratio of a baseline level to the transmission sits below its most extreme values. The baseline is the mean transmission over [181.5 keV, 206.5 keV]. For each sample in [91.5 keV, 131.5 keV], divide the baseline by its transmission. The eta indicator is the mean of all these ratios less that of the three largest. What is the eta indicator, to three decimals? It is -0.020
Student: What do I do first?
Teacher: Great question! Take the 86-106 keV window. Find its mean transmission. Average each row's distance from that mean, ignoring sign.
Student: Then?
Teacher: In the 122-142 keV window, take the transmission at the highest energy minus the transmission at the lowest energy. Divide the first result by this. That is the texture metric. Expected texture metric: 14.0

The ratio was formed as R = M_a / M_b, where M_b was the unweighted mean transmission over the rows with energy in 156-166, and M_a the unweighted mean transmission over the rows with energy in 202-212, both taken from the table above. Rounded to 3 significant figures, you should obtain 1.11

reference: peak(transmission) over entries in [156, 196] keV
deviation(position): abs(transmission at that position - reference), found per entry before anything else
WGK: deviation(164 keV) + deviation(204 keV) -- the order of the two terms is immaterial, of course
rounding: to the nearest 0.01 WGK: 0.16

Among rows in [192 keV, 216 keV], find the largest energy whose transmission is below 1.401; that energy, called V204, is 194 keV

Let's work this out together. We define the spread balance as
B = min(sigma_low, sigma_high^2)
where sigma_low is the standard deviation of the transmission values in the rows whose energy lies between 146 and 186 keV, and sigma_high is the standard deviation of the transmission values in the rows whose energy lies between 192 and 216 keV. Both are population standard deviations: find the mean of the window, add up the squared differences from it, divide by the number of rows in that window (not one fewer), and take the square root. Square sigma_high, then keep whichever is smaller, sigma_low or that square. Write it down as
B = 0.002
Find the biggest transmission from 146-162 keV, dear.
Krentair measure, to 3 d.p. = 1.437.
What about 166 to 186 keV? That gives 1.452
